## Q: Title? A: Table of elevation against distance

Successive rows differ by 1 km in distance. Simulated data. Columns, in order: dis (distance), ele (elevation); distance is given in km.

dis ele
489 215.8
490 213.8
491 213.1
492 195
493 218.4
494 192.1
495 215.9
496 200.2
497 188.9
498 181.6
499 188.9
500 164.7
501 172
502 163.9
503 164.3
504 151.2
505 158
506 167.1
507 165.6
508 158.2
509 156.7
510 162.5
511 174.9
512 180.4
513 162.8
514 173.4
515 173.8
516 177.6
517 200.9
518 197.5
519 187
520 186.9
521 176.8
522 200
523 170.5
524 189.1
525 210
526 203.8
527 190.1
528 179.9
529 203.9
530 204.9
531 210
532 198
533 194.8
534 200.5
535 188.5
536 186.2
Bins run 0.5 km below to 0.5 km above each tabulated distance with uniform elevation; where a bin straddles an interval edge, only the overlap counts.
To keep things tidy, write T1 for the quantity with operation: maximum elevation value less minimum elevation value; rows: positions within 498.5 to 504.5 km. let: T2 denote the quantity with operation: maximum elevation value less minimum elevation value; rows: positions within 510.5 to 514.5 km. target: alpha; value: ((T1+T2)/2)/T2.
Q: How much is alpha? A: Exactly 1.6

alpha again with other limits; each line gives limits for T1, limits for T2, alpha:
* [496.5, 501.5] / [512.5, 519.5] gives 0.8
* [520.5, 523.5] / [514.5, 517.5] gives 1.0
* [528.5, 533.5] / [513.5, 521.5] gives 0.8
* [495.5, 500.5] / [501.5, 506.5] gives 1.6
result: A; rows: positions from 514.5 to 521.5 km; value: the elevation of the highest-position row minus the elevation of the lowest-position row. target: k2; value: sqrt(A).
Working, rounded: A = 3.0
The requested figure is 1.7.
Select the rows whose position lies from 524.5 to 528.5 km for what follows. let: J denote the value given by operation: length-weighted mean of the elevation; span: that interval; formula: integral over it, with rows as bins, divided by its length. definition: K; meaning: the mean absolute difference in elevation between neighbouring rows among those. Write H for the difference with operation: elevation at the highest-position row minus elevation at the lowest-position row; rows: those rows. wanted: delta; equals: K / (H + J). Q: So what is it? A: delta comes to 0.060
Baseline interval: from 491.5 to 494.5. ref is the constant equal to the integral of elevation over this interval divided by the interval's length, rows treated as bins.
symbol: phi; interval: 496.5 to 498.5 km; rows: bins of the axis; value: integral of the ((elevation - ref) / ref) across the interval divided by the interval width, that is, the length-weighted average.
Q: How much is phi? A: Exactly -0.08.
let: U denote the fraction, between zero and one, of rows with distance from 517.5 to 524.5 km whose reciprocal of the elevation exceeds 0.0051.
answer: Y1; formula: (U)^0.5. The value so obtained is 0.85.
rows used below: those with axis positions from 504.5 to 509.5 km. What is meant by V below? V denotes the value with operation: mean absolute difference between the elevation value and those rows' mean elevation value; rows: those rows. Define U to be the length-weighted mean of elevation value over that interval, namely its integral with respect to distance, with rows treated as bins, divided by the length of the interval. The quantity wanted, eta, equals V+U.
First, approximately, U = 161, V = 4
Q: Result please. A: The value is 165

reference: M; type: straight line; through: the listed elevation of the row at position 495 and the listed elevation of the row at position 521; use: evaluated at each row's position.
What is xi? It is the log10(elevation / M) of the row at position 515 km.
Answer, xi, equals -0.03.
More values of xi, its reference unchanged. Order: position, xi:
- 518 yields 0.04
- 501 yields -0.08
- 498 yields -0.07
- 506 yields -0.08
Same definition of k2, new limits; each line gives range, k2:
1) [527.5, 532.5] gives 4.3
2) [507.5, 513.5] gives 2.1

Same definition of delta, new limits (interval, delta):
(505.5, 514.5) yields 0.045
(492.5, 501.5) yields 0.106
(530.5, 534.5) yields 0.036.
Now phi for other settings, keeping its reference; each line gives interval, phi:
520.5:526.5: -0.05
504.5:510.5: -0.20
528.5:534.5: 0.00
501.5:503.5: -0.19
